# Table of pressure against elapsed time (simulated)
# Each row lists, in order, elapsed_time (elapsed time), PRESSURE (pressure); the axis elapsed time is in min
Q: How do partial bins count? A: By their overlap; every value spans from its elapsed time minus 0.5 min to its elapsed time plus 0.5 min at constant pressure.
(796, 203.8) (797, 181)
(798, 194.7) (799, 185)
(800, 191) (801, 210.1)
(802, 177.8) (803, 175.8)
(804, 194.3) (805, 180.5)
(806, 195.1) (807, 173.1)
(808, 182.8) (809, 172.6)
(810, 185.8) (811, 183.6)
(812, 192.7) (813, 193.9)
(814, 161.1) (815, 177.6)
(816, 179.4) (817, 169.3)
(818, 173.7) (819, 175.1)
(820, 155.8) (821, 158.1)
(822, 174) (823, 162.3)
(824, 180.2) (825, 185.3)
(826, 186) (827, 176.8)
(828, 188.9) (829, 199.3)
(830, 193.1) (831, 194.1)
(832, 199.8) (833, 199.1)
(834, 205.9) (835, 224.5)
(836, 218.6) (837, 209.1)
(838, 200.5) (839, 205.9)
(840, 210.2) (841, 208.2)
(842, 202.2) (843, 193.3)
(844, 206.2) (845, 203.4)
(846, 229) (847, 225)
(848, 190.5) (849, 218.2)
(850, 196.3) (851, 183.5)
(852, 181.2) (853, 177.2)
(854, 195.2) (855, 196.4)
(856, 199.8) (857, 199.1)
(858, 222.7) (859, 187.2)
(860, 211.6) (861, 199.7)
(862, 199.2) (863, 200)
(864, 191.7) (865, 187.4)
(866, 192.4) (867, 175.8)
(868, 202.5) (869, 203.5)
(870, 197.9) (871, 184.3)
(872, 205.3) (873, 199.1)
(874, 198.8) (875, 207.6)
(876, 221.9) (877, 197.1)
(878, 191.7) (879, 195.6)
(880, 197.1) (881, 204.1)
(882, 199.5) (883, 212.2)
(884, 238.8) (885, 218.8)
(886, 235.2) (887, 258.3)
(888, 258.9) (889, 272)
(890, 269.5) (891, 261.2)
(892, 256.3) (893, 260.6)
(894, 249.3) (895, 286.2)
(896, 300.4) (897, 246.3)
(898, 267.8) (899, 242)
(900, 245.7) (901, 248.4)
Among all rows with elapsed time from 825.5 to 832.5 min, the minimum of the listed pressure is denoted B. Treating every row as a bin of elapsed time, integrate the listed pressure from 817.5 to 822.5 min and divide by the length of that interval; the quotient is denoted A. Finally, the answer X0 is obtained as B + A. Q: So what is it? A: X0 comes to 344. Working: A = 167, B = 176.8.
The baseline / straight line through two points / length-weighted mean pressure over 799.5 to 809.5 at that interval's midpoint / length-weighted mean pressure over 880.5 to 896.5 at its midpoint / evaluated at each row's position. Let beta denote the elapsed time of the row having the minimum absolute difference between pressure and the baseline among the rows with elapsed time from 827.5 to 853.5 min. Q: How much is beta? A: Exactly 849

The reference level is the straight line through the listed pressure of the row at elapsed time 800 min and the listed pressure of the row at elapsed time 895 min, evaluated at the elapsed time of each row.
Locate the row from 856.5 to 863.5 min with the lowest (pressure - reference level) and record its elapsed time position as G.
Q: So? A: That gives 859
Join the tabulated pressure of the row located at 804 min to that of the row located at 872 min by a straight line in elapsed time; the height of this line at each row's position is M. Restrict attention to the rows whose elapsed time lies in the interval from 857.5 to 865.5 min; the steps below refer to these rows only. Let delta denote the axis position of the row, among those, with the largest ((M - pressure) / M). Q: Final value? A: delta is 865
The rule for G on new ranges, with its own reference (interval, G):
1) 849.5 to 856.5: 853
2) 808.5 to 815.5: 814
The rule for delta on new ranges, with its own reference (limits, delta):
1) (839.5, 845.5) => 843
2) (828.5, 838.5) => 830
